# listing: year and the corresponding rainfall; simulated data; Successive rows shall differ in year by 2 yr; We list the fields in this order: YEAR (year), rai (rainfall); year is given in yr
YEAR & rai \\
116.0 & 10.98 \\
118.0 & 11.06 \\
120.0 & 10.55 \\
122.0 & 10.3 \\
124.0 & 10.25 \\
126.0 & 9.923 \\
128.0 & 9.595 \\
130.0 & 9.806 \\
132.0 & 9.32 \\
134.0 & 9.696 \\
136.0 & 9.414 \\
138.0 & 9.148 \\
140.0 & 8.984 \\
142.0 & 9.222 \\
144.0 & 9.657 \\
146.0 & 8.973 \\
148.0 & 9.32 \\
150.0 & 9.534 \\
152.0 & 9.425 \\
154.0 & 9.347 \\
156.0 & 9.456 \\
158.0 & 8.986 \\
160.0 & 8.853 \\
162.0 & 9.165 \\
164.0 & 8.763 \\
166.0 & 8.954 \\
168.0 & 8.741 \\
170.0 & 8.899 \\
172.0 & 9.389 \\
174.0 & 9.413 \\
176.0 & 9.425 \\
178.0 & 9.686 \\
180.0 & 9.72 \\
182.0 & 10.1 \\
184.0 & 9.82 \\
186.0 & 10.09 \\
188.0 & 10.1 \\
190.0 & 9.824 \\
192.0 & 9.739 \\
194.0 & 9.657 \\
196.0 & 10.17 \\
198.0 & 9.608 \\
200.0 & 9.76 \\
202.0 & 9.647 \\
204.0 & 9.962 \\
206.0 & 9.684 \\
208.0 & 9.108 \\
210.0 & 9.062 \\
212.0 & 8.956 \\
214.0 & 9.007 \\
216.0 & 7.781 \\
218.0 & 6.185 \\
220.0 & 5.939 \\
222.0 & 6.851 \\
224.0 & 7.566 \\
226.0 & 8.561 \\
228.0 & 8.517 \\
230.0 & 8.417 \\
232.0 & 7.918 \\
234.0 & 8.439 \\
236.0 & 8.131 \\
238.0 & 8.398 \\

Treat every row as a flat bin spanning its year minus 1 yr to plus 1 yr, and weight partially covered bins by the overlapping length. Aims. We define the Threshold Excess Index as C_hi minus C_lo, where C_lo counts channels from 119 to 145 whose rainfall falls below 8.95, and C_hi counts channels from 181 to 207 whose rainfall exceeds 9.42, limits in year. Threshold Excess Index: 13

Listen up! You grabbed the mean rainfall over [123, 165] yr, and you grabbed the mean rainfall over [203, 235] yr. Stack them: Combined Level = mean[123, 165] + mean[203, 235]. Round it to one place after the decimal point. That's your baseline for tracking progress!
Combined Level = 17.6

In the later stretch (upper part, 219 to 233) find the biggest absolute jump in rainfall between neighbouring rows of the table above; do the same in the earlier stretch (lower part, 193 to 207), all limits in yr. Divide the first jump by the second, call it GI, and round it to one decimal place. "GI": 1.8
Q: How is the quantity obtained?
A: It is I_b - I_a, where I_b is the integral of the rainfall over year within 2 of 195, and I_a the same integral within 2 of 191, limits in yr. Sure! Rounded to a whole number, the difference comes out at 1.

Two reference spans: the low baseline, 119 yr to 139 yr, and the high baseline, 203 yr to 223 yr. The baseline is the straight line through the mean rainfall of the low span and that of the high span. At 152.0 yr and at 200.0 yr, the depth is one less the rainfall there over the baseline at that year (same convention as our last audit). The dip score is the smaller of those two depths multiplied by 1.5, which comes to -0.22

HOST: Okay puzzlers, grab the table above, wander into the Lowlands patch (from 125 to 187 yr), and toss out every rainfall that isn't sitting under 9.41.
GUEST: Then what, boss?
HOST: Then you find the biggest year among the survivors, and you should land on 172.0 yr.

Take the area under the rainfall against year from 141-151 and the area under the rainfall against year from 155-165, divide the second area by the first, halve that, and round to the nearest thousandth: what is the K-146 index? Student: 0.484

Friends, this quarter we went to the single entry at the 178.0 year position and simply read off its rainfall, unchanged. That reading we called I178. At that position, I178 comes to 9.686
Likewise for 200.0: 9.76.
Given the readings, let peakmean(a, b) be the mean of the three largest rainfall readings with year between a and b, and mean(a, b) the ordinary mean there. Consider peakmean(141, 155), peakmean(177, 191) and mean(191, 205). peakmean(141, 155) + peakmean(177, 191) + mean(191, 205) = 29.4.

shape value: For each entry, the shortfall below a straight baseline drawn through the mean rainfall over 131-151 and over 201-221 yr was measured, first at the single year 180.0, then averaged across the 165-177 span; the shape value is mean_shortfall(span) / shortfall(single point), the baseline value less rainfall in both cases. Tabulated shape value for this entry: 0.18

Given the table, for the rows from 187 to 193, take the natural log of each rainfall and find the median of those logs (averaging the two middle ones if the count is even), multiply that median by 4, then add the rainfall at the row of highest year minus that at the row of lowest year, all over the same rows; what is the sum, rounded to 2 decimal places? 8.78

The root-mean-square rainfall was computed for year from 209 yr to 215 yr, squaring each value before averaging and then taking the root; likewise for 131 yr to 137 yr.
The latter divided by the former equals 1.05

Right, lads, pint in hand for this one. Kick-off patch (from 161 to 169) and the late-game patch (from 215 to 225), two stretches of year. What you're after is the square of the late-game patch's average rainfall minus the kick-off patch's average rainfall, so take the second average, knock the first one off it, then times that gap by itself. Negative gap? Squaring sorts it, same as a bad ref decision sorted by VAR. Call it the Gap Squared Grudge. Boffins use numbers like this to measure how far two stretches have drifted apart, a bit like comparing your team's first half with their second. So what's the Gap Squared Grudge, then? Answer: 4.2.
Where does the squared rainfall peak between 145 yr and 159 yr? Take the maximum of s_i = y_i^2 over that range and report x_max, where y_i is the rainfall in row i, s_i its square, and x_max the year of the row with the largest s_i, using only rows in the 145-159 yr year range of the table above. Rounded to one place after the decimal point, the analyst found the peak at 150.0 yr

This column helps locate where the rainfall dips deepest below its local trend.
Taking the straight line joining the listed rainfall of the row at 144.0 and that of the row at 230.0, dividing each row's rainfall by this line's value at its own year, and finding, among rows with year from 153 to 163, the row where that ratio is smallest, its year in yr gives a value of 160.0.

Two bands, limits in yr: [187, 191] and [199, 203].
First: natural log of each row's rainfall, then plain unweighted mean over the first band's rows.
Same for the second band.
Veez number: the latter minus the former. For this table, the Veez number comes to -0.026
